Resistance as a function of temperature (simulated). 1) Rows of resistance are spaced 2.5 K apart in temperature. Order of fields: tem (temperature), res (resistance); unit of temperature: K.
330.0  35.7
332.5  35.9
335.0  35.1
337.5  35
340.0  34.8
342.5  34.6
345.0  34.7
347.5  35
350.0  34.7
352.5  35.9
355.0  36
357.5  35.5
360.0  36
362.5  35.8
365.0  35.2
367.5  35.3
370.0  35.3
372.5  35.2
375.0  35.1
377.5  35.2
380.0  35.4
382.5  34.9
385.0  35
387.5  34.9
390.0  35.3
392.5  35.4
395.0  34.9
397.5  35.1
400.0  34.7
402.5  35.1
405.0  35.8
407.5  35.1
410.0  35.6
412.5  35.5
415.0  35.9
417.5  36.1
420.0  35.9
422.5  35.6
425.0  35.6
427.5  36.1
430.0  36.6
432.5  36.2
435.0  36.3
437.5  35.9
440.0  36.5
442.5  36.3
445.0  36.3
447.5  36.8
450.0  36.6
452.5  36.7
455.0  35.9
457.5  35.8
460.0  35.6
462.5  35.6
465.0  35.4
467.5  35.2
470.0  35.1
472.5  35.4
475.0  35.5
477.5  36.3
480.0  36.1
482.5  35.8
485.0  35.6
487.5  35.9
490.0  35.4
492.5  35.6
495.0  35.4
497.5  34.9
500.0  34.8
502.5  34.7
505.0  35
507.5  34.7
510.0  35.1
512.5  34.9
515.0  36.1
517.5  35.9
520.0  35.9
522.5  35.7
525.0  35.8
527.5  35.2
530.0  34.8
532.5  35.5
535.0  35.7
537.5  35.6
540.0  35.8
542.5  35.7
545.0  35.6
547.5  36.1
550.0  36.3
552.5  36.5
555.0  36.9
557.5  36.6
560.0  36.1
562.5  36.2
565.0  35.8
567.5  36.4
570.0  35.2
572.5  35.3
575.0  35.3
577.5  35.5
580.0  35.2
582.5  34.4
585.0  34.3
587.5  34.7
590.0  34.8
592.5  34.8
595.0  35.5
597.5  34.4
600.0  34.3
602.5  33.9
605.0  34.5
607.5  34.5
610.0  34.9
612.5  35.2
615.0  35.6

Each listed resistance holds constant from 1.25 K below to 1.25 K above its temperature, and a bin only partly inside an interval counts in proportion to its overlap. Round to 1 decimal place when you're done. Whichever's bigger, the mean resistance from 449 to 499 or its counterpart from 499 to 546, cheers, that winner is 35.7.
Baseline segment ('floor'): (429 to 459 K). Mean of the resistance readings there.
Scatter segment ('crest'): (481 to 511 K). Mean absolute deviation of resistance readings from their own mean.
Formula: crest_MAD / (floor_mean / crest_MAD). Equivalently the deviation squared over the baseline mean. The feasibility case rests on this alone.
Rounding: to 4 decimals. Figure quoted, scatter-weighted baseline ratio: 0.0039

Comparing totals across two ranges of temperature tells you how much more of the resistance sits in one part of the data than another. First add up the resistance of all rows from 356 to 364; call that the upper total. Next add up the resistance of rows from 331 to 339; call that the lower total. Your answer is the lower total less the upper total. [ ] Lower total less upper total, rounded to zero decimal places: -1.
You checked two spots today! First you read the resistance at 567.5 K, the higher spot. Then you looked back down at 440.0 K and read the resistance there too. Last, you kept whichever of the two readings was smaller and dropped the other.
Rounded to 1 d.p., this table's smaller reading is 36.4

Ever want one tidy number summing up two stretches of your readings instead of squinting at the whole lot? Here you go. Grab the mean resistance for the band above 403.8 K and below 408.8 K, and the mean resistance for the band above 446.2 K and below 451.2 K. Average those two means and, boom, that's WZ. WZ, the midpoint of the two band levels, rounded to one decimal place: 36.1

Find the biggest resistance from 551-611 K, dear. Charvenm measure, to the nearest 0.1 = 36.9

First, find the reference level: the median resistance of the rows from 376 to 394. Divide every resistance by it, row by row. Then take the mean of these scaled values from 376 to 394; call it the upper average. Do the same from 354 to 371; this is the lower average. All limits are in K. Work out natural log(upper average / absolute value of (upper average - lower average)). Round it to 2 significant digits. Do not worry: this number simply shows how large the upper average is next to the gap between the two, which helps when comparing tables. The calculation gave 4.4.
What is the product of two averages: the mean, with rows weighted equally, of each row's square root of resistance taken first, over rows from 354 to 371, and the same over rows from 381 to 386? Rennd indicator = 35.3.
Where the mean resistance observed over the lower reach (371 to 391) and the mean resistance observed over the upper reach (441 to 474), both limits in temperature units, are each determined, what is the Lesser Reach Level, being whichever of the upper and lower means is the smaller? 35.1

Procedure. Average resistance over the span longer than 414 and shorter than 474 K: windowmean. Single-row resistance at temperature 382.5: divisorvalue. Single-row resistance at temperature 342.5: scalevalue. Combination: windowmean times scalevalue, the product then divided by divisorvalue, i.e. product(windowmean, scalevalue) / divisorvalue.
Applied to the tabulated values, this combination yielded 35.7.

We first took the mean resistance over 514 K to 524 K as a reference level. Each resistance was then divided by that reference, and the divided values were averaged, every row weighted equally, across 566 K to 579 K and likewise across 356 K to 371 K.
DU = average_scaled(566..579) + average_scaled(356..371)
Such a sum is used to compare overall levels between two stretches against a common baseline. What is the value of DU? 1.98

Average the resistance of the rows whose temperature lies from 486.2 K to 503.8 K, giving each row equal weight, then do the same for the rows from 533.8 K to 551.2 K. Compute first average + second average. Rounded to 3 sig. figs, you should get 71.1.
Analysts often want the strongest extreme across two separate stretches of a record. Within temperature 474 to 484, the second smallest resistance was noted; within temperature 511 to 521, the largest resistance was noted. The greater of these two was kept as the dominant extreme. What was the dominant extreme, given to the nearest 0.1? 36.1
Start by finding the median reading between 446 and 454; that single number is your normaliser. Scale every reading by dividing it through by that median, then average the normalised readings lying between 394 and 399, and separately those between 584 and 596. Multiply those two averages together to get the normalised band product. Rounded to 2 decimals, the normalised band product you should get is 0.90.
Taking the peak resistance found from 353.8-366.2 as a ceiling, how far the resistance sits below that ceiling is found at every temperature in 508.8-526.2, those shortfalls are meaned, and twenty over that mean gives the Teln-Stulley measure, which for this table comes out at 54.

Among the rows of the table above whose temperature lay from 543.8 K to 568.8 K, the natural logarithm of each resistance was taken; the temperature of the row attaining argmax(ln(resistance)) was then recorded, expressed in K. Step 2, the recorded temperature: 555.0 K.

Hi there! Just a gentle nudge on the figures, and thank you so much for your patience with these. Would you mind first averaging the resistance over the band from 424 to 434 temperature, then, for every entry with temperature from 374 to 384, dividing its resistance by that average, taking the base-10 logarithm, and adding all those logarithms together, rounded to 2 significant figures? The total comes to -0.048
